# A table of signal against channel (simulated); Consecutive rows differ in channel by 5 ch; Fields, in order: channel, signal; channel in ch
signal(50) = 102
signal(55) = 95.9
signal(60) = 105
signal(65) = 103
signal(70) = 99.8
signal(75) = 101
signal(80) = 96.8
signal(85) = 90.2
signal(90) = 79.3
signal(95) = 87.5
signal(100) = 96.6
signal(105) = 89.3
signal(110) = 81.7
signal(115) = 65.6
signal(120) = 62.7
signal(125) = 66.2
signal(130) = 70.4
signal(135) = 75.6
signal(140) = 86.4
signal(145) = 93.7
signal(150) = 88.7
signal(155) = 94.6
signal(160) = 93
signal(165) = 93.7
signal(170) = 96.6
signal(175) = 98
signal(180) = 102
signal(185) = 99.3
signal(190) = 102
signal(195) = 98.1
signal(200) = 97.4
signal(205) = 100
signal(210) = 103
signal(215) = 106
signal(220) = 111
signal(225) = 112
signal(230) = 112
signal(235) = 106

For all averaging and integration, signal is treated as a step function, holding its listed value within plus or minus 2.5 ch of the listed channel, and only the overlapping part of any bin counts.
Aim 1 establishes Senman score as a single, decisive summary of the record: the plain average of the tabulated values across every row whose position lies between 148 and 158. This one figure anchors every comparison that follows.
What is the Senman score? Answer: 92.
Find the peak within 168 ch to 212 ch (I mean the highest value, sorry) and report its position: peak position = 210 ch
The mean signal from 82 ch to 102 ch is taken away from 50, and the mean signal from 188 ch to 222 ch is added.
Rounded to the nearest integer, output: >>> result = 64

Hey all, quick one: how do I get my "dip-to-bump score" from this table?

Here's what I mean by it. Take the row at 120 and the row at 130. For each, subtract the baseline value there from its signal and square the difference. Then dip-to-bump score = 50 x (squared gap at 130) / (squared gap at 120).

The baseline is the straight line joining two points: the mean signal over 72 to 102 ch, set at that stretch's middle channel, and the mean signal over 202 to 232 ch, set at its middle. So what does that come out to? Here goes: 32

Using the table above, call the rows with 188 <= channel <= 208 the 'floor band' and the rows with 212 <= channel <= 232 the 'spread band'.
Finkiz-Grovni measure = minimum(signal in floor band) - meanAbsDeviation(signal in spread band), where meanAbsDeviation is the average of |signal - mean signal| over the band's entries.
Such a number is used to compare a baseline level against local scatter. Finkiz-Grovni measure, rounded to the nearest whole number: 95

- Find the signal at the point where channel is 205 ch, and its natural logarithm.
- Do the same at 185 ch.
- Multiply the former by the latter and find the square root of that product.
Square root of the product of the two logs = 4.60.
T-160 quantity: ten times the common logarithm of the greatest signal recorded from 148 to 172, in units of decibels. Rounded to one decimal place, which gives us 19.8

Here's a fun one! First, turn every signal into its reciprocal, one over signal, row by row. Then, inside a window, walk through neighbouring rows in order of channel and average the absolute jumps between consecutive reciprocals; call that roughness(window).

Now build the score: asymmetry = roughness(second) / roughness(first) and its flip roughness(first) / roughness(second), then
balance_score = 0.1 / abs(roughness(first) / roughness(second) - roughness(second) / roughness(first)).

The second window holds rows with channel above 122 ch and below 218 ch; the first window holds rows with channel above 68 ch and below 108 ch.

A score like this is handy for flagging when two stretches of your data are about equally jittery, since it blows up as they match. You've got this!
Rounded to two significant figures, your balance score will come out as 0.084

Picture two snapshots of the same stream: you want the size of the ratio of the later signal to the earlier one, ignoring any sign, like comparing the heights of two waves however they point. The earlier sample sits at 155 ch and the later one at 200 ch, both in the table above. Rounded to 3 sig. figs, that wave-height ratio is 1.03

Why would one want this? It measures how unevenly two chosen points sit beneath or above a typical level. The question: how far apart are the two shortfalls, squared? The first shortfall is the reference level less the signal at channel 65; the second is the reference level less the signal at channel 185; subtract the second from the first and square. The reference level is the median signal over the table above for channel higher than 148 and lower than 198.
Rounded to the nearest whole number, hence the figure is 14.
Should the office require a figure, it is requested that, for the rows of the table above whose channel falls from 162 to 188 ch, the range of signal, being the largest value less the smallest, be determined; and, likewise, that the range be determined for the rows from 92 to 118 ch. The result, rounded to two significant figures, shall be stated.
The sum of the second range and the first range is 39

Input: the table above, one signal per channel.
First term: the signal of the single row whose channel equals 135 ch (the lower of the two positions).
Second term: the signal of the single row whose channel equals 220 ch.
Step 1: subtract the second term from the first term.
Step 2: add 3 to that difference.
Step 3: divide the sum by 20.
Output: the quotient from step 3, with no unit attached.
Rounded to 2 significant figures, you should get -1.6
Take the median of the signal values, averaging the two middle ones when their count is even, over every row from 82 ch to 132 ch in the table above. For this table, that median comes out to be 80.5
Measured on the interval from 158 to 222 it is 99.3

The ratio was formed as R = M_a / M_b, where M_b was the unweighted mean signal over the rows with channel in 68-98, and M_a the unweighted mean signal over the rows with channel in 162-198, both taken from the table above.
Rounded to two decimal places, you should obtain 1.07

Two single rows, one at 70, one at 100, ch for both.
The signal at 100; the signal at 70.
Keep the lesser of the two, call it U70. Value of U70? 96.6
